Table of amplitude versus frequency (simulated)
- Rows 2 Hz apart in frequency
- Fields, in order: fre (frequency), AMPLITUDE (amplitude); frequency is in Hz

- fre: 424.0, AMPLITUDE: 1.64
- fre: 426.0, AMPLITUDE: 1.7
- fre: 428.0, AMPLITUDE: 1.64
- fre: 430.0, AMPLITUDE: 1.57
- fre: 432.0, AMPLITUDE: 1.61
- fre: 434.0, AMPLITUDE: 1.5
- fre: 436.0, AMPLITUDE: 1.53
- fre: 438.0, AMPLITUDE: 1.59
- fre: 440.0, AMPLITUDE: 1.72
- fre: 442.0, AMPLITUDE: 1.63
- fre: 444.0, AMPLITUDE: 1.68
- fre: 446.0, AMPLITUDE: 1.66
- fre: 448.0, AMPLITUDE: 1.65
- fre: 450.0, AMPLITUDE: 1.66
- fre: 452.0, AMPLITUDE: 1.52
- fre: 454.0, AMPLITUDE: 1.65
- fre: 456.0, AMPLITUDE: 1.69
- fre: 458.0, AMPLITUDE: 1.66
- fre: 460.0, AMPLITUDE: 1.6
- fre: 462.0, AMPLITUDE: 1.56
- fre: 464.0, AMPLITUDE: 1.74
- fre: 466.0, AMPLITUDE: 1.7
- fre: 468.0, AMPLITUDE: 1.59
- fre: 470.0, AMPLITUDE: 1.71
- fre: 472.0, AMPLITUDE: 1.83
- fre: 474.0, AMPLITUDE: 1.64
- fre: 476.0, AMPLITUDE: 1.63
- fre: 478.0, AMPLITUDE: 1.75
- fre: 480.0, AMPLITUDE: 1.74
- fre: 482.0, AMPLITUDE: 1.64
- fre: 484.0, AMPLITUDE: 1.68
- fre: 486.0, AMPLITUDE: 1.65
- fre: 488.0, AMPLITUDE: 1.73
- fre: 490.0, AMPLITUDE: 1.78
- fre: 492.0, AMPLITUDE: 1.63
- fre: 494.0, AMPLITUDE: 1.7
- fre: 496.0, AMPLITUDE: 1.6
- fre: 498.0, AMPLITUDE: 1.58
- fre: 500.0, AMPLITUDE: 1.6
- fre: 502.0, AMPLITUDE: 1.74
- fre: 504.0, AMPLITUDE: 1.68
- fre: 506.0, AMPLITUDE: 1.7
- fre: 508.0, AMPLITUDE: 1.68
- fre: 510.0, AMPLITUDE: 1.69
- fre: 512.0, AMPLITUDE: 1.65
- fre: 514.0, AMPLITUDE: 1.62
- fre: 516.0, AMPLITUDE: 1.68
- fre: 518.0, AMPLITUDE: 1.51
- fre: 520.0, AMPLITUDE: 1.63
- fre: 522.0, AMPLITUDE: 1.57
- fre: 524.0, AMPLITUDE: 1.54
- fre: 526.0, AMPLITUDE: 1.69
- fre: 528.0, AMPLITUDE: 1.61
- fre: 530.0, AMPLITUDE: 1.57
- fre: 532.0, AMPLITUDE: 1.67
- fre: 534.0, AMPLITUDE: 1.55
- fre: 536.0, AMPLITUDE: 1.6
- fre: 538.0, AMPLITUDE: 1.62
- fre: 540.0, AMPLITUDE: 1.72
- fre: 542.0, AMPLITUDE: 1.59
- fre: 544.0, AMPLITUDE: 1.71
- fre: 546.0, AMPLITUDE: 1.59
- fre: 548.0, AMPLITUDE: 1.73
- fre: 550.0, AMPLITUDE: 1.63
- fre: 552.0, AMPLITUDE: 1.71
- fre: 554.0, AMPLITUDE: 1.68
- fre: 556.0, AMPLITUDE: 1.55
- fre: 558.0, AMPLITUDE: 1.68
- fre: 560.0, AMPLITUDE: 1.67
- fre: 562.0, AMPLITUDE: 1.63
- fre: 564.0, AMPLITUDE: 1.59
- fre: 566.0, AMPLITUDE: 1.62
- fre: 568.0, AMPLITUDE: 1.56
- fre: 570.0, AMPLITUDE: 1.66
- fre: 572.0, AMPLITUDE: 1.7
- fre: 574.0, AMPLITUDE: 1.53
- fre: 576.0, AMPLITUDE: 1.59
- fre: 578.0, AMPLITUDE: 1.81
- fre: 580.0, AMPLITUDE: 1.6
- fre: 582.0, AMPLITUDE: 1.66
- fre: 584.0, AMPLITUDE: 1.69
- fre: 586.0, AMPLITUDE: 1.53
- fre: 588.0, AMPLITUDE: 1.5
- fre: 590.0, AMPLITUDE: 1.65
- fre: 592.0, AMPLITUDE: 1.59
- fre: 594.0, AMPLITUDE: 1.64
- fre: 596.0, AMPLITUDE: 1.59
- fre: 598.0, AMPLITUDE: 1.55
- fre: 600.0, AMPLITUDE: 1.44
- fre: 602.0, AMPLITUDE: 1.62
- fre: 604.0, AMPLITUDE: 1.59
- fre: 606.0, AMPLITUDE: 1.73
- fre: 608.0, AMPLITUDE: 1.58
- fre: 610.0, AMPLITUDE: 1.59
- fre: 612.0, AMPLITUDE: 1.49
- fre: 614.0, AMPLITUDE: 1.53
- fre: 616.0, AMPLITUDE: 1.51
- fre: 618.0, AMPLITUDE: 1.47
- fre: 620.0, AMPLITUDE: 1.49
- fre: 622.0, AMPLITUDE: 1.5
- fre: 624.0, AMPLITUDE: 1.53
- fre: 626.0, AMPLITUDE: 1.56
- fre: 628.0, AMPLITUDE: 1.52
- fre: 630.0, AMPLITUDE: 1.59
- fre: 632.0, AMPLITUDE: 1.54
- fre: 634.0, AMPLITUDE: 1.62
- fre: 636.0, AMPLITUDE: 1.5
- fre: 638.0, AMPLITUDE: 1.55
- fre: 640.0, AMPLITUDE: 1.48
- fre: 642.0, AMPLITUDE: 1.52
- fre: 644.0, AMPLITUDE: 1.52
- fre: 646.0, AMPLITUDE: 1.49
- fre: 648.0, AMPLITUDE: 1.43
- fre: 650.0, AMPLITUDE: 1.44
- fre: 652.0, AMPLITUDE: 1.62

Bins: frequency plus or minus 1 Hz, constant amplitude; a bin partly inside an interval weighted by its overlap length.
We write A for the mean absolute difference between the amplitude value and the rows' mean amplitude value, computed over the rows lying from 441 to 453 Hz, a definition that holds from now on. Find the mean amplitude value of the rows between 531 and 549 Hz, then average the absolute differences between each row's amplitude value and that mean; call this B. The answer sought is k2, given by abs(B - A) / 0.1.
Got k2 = 0.19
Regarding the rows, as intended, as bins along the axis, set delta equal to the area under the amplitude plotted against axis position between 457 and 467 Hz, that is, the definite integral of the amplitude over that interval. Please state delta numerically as 17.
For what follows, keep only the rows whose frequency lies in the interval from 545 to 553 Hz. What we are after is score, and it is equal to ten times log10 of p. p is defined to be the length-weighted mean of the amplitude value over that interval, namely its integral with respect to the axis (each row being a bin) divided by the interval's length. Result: 2.21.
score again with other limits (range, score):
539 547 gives 2.18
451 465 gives 2.13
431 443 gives 2.03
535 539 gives 2.07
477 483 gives 2.33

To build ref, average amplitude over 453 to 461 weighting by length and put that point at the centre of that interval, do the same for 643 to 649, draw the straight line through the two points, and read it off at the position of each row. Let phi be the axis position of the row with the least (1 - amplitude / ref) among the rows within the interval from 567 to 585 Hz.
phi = 578.0 Hz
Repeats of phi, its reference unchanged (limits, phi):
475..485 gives 478.0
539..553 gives 548.0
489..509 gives 490.0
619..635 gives 634.0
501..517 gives 502.0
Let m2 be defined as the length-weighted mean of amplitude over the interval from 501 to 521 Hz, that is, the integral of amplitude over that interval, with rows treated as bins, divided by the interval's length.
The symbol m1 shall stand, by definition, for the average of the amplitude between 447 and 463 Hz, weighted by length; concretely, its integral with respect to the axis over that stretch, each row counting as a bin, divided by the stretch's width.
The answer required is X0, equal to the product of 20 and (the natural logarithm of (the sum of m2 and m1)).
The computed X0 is 23.8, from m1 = 1.62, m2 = 1.66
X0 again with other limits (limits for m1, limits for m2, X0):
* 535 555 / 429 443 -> 23.6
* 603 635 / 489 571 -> 23.2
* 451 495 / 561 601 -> 23.8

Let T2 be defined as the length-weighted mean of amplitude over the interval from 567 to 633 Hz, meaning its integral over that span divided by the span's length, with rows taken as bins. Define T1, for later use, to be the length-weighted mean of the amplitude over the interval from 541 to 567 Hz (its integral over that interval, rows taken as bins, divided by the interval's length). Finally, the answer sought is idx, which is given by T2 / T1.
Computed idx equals 0.96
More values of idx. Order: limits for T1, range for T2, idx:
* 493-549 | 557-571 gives 1.00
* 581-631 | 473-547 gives 1.05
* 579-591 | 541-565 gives 1.03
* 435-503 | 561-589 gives 0.98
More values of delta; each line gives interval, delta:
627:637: 16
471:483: 20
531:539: 13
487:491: 7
